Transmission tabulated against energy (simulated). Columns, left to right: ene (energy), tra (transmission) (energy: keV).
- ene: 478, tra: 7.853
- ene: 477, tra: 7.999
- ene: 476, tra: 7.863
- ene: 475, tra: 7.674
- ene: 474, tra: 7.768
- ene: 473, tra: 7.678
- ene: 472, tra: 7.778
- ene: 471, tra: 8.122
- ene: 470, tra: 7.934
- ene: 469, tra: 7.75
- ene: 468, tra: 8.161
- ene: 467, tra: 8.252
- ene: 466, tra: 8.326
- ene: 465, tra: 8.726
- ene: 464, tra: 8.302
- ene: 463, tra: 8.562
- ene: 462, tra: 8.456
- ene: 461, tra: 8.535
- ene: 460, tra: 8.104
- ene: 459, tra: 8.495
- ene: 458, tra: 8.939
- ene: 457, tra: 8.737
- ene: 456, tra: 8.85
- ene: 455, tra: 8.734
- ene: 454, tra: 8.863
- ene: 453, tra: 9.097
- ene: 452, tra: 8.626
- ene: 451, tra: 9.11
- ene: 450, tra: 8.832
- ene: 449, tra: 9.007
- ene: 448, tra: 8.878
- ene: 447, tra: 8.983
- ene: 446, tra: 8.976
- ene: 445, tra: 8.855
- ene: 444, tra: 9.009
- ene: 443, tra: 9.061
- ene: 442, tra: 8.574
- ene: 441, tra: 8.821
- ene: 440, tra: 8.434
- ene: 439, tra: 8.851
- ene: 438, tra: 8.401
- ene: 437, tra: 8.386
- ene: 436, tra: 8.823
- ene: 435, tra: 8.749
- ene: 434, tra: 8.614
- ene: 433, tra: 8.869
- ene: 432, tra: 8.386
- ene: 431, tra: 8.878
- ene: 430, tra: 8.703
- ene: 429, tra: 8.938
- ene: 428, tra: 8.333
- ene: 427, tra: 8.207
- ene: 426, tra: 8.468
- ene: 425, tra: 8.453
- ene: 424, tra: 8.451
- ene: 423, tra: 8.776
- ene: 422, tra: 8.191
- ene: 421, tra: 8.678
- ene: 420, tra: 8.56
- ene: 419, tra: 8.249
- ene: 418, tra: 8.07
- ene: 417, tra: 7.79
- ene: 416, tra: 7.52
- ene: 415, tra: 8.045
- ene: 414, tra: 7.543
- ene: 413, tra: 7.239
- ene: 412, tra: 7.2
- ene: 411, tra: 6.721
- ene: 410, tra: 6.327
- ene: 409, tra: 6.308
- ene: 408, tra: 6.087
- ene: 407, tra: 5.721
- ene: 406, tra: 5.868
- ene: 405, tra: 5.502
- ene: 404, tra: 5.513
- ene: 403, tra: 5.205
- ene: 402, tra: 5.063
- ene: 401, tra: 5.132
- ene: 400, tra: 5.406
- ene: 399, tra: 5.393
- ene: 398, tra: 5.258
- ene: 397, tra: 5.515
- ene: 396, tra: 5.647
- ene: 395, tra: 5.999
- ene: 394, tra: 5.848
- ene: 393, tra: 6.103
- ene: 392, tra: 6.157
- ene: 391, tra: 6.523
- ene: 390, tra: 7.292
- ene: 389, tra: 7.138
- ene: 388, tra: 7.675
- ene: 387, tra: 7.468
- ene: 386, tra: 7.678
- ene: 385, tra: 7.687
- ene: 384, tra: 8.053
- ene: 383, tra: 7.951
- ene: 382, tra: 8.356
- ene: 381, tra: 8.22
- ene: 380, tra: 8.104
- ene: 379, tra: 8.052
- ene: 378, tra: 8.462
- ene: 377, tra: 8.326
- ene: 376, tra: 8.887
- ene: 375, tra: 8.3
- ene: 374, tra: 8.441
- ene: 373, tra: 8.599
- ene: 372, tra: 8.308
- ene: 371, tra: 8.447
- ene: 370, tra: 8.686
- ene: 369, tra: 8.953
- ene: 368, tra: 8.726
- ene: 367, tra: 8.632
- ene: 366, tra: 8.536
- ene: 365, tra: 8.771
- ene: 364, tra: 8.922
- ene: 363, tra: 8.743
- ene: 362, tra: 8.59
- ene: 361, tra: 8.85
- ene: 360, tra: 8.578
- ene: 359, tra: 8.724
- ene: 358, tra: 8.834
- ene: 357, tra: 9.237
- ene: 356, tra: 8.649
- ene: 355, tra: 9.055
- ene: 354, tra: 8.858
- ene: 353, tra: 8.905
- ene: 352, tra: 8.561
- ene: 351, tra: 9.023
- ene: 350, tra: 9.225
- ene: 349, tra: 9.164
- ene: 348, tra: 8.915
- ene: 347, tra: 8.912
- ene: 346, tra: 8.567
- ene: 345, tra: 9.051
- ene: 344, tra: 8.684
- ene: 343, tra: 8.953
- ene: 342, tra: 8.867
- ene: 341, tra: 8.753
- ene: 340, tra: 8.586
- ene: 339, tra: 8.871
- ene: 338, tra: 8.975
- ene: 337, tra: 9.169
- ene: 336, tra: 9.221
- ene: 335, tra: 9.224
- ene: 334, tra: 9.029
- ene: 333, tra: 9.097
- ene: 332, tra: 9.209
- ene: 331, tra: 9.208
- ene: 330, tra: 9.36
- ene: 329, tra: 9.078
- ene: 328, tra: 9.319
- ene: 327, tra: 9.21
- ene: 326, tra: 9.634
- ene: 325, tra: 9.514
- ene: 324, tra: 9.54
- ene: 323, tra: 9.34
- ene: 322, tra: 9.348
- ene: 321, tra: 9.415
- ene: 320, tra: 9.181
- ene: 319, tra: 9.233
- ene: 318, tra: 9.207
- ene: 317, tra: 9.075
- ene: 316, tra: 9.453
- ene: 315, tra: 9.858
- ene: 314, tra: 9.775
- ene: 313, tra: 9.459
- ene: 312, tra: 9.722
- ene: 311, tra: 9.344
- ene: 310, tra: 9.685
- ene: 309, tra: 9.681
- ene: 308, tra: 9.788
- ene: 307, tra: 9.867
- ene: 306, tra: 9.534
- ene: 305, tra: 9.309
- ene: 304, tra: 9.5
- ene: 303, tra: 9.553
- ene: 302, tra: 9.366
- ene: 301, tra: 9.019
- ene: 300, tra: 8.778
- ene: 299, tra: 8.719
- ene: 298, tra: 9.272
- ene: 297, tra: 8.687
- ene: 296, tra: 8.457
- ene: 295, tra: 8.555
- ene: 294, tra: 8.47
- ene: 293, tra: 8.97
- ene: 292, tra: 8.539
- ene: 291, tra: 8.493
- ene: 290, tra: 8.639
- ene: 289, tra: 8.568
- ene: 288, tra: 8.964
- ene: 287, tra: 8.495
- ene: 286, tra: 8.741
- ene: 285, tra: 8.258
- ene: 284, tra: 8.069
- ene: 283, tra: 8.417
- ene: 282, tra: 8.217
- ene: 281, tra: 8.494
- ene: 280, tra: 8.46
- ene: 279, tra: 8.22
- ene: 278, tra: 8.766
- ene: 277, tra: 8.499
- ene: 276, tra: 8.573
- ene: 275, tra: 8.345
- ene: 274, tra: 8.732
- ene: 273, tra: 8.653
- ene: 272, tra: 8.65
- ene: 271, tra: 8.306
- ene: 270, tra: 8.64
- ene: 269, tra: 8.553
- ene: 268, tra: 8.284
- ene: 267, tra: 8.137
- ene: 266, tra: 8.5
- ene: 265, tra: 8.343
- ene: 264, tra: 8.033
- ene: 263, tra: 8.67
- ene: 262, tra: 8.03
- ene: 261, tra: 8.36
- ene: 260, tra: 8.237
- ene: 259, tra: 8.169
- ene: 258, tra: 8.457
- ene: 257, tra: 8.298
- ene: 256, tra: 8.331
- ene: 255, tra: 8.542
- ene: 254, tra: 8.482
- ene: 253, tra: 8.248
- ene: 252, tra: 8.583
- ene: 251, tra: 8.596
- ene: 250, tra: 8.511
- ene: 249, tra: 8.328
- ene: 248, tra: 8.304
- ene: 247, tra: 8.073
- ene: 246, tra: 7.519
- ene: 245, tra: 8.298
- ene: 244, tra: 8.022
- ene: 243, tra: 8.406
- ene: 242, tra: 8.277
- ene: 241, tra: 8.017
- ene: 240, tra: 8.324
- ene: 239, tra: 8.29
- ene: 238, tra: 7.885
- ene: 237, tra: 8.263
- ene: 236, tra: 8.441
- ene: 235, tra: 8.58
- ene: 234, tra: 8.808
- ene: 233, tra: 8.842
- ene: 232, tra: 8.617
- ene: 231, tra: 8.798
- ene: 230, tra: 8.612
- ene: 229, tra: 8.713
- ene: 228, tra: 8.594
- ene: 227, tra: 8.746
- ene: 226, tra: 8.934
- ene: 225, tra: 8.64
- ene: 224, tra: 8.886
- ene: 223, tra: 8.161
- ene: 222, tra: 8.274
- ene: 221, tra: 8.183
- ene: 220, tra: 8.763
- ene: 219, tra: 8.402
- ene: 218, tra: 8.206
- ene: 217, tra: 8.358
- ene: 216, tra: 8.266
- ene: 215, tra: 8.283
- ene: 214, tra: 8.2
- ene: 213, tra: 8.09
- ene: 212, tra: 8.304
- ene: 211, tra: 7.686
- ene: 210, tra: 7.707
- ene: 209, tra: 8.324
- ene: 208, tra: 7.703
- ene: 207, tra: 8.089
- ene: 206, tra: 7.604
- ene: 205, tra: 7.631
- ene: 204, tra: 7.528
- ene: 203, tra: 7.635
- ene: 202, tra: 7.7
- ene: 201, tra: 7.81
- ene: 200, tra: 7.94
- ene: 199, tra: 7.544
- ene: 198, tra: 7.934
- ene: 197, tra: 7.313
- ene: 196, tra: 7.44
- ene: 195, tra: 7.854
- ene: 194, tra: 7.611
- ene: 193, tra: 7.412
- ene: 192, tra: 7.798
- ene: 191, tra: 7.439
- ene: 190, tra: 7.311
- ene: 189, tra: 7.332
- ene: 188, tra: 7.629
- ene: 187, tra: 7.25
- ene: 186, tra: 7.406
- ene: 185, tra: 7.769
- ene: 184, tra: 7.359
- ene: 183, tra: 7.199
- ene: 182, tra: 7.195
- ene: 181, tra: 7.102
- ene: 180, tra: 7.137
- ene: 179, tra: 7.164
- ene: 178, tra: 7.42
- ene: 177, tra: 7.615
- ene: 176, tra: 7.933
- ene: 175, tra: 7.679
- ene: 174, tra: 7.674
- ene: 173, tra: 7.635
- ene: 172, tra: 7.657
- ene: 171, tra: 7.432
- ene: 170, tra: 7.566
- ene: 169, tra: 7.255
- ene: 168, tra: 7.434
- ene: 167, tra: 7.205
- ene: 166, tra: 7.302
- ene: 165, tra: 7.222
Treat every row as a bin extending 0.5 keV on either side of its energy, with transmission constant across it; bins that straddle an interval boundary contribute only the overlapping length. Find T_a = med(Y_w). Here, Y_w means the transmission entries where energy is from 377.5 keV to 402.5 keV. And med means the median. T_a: 7.1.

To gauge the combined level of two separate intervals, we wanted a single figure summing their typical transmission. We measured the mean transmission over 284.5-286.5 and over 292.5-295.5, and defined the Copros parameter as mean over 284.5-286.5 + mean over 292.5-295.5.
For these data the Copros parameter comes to 17.2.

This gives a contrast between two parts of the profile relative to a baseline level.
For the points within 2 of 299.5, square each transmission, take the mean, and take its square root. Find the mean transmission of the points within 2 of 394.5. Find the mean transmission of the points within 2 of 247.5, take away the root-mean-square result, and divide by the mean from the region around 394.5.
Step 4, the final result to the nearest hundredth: -0.15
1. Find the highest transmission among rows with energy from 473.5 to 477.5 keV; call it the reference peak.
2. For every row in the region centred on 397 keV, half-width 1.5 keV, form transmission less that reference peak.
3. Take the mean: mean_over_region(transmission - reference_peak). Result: -2.5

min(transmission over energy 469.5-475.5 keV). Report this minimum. 7.674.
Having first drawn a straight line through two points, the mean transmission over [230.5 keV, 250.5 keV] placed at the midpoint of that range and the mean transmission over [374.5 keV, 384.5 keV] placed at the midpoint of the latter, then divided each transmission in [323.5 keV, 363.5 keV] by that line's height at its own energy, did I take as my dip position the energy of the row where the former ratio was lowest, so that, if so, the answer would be 352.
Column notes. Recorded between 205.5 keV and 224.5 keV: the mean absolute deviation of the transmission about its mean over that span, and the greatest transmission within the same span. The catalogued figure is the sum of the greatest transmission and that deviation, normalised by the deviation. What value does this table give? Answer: 39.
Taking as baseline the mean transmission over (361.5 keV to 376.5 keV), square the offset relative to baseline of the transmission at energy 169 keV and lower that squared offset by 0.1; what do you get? 1.8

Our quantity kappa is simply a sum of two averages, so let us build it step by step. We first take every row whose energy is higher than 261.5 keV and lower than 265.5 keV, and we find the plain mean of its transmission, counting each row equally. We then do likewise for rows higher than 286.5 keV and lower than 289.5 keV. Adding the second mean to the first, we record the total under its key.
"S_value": 16.94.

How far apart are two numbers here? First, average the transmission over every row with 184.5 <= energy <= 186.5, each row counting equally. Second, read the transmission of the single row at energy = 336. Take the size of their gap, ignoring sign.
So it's 1.6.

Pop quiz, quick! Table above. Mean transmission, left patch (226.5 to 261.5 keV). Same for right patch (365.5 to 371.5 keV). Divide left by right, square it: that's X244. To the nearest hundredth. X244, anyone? 0.94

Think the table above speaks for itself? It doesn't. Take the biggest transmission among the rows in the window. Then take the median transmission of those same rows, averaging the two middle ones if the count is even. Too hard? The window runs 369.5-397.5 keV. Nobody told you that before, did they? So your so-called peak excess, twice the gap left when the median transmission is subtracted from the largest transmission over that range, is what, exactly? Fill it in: 1.8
